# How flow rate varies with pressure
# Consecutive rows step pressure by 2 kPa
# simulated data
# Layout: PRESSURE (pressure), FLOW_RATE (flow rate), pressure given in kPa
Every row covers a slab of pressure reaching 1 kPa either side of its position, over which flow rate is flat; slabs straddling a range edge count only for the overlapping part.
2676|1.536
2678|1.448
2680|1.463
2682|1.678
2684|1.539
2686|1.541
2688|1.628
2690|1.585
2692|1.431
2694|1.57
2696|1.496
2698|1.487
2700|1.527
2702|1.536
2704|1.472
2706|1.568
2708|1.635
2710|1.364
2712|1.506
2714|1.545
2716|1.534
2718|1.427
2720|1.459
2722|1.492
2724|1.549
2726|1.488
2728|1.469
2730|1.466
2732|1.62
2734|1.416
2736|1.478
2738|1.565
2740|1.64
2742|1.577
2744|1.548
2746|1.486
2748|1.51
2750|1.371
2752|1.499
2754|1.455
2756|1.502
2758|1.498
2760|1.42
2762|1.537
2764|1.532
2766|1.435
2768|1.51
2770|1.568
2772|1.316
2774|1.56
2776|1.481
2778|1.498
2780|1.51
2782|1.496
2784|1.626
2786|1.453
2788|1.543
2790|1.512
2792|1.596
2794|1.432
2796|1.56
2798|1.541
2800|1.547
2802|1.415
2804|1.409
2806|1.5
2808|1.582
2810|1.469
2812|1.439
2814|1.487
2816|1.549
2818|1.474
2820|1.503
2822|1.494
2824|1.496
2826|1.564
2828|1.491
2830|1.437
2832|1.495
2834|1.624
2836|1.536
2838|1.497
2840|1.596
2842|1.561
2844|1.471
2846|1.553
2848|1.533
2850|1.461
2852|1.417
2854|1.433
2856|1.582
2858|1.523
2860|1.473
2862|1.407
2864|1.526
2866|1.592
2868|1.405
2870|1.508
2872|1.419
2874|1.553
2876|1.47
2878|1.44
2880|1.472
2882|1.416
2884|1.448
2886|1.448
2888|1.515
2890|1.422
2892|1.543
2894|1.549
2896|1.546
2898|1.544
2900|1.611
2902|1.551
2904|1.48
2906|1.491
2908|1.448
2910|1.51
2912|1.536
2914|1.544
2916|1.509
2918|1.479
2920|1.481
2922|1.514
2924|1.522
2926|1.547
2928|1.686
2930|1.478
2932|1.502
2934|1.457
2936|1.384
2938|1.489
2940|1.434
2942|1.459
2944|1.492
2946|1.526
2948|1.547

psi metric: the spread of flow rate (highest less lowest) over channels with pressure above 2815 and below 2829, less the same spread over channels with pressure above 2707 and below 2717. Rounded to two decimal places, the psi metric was -0.18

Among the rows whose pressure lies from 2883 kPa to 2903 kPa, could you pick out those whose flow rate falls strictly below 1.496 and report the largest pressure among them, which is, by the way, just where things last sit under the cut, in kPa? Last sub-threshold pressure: 2890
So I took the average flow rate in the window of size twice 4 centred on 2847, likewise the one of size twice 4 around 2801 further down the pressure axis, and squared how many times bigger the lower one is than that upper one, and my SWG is 0.97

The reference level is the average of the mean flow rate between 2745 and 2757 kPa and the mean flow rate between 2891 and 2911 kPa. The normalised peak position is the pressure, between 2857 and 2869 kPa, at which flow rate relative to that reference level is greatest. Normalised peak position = 2866 kPa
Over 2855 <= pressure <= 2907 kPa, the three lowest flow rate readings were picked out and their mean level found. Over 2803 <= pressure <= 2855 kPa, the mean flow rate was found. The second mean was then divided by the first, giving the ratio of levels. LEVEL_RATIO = 1.07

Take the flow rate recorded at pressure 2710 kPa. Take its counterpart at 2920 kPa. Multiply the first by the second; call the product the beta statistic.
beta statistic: 2.02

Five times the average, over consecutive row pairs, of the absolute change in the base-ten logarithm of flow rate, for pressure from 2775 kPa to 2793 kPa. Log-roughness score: 0.097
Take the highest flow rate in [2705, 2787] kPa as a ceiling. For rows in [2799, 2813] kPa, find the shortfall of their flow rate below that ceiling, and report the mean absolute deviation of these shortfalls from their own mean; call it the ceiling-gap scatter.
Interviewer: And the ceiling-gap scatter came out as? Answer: 0.054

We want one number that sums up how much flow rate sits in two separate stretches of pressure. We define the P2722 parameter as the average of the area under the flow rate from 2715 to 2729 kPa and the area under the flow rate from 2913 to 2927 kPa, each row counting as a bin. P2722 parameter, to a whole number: 21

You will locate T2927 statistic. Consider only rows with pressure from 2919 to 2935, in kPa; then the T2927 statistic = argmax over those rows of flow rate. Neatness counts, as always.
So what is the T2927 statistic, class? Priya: 2928 kPa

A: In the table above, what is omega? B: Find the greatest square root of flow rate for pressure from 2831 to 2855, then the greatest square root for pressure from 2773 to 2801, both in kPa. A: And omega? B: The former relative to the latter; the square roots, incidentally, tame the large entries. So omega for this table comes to 1.00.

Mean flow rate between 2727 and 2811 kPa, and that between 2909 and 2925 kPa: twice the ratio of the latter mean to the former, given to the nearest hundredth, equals 2.01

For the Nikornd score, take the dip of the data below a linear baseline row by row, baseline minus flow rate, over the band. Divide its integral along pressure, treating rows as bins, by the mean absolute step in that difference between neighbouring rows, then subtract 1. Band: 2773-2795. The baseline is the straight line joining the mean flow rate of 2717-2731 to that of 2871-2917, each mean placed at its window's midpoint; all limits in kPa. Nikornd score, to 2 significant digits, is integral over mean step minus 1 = -10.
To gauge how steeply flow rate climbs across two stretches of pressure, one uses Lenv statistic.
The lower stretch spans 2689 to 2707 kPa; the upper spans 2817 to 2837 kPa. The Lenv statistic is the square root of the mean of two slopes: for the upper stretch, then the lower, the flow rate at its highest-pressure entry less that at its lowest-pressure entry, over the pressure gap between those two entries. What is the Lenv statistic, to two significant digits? 0.035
